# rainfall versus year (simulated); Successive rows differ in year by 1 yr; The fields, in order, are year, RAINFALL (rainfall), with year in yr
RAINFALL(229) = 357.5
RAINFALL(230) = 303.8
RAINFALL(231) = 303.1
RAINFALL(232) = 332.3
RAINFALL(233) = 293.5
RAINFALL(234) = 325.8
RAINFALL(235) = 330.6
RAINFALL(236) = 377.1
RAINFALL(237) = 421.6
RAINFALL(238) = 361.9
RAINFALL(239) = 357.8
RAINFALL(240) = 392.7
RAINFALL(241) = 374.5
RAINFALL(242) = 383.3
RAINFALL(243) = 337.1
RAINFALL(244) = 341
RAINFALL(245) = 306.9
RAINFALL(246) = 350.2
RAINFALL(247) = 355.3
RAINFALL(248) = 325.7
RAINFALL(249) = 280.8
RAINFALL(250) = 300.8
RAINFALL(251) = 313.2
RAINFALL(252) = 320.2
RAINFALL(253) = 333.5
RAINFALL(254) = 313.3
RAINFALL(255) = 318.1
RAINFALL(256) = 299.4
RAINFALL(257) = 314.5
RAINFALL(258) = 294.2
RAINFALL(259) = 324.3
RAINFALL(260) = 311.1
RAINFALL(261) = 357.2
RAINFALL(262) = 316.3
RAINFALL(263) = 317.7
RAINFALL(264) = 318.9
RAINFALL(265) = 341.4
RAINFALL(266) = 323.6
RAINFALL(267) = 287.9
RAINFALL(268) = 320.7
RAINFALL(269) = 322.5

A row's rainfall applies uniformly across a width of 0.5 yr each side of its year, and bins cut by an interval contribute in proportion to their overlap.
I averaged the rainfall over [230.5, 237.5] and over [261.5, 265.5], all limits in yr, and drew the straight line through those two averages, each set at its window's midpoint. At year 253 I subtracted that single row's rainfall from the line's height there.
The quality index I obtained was -4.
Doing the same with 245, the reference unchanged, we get 27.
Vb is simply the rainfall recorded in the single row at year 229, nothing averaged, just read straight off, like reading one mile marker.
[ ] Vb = 357.5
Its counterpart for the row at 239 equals 357.8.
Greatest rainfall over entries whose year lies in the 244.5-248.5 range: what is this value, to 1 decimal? 355.3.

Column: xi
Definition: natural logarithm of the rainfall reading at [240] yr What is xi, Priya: 5.97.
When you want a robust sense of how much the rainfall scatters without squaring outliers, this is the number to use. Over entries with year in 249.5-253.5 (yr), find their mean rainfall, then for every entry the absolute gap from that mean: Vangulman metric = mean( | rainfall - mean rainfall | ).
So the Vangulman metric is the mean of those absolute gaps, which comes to 10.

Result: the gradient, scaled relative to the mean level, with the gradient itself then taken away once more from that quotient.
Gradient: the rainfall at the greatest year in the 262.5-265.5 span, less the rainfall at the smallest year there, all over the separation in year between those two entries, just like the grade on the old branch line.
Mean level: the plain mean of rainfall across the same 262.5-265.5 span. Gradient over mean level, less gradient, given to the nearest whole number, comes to -12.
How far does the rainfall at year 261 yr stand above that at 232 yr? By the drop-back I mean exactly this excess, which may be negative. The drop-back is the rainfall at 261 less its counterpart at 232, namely 25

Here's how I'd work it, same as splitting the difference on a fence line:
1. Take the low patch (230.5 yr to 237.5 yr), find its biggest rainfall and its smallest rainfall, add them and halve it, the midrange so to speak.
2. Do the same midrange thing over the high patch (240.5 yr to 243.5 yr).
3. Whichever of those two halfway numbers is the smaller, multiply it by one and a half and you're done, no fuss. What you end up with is 536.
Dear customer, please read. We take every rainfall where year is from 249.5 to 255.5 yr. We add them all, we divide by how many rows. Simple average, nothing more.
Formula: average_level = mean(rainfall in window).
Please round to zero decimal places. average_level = 317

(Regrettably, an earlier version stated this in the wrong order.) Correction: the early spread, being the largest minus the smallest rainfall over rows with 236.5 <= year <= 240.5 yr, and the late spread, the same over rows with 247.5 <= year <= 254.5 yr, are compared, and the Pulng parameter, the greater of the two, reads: 64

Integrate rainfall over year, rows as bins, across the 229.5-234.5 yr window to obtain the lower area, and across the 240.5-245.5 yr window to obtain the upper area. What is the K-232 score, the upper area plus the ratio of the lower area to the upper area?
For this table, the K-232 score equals 1744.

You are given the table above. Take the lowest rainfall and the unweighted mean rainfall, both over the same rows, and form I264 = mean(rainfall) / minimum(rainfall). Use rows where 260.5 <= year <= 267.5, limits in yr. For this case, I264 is 1.12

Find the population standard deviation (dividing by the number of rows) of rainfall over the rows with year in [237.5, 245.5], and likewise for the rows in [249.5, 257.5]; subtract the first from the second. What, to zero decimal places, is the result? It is -16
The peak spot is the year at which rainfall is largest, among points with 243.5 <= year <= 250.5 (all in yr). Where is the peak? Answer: 247 yr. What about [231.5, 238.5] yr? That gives 237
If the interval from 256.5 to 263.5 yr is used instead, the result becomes 261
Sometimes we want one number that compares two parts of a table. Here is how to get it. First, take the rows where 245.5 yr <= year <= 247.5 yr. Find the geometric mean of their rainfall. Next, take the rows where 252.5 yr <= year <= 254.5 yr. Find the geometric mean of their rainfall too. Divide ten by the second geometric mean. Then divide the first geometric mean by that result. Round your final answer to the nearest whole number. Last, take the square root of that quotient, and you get 107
